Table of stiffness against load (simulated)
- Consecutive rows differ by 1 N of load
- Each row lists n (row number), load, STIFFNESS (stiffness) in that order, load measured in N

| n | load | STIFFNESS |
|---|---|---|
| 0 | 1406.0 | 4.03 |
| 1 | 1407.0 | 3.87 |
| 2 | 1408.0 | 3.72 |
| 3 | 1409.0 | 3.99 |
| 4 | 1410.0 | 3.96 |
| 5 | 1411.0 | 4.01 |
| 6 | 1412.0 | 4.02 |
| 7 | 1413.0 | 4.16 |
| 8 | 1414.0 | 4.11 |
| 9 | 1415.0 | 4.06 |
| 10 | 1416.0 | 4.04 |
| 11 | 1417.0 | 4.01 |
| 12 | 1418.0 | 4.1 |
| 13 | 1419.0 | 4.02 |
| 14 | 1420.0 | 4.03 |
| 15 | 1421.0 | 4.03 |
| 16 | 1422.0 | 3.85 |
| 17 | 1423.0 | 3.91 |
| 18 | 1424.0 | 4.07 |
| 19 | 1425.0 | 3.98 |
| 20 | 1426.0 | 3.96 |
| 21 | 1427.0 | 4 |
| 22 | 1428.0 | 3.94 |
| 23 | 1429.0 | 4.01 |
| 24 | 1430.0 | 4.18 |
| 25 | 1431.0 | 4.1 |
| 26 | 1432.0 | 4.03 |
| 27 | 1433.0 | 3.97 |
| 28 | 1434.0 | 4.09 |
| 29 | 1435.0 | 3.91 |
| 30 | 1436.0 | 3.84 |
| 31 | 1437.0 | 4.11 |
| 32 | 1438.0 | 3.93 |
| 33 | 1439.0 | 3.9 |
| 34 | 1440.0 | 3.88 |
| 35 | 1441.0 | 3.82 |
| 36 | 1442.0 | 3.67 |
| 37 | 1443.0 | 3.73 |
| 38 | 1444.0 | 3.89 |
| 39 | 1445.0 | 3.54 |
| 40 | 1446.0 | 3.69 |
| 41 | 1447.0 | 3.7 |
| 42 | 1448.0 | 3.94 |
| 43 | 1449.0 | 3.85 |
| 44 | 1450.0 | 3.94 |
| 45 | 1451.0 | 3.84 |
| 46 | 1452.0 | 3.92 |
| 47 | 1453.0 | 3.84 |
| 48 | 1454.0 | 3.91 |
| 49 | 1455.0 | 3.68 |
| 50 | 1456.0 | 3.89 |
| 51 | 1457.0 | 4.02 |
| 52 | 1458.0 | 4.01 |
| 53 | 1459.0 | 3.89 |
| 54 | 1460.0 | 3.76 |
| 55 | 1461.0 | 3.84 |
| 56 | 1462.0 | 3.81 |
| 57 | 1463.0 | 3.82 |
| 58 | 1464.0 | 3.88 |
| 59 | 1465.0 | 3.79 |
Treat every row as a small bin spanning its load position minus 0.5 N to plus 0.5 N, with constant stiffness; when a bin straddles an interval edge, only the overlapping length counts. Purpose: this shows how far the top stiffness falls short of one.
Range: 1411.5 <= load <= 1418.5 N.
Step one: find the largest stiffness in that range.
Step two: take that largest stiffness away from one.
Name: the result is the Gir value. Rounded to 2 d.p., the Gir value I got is -3.16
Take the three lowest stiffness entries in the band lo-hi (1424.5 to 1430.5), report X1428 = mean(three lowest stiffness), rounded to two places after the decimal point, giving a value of 3.96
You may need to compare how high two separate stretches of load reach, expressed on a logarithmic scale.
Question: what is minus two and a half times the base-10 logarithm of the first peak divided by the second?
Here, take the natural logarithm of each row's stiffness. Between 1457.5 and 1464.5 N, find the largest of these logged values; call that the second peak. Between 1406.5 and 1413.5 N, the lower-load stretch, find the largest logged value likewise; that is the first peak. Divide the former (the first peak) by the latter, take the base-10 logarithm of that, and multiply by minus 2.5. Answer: -0.028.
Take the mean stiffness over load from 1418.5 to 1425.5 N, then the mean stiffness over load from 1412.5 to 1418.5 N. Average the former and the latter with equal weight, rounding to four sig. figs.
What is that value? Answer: 4.032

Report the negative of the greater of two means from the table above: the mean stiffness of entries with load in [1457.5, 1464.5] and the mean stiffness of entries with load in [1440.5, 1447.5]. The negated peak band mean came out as -3.86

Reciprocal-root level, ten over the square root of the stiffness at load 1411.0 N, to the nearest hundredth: 4.99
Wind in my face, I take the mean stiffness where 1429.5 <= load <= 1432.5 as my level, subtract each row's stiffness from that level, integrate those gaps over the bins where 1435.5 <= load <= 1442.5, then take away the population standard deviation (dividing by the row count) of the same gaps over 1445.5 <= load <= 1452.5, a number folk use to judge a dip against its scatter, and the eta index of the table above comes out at 1.5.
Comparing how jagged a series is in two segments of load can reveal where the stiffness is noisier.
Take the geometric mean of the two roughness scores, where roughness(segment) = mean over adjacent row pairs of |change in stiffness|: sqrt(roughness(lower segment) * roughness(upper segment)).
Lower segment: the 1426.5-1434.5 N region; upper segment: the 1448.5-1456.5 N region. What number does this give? 0.11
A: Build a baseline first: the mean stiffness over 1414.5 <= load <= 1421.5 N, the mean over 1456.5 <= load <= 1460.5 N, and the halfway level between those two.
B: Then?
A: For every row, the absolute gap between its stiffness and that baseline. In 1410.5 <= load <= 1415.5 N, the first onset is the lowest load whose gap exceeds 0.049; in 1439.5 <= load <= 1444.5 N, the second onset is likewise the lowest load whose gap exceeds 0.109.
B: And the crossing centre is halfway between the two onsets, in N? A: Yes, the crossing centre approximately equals 1427.0 N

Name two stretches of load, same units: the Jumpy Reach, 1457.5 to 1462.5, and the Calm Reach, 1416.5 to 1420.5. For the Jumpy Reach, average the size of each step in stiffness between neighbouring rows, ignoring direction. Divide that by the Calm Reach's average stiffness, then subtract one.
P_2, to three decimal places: -0.978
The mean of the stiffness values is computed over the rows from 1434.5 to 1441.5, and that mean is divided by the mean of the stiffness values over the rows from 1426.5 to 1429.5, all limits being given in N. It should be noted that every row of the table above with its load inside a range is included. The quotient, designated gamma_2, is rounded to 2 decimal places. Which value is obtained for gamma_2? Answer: 0.98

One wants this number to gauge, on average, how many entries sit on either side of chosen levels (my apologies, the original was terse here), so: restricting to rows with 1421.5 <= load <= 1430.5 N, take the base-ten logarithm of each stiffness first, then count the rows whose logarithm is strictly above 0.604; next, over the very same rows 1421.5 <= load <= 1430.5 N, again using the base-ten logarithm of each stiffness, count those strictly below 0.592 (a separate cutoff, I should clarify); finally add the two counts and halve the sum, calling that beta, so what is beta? 1.5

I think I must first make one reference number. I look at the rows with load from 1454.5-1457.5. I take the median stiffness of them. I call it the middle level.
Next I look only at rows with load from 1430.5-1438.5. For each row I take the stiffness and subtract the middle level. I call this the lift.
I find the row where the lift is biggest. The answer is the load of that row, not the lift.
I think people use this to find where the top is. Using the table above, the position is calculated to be 1437.0 N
